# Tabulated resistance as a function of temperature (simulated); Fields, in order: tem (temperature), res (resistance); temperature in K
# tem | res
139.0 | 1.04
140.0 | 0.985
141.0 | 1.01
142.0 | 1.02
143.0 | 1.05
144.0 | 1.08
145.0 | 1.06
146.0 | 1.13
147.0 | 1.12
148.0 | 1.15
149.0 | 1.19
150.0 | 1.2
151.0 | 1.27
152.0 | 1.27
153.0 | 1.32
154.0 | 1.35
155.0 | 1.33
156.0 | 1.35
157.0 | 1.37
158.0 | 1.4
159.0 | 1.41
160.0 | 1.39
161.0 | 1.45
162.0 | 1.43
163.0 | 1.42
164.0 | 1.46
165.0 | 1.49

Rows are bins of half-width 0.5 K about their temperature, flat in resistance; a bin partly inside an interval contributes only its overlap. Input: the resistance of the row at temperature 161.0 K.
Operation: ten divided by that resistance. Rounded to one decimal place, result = 6.9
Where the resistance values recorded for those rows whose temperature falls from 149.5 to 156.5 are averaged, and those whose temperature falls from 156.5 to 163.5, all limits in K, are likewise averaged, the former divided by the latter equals 0.921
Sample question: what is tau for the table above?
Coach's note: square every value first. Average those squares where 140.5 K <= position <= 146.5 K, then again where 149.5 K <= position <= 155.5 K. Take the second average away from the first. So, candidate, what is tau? -0.54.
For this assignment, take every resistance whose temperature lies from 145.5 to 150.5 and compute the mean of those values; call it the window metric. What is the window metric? 1.16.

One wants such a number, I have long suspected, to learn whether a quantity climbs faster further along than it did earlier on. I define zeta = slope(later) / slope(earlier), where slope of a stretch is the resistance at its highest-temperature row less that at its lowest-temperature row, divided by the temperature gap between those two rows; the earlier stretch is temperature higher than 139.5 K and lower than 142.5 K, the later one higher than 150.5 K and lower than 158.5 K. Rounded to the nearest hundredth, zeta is 1.06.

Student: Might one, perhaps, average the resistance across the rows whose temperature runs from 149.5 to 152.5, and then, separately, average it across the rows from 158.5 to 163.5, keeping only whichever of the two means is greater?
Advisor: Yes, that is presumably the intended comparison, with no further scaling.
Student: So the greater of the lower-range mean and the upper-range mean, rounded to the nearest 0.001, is 1.420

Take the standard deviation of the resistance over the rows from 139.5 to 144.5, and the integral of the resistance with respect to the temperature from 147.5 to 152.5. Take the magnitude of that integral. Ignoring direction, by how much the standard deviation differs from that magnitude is 6.0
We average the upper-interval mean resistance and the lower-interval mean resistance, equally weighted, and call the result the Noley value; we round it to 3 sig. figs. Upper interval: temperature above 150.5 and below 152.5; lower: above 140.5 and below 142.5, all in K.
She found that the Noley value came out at 1.14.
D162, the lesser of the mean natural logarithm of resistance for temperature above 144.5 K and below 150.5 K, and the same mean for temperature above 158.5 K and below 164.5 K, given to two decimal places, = 0.13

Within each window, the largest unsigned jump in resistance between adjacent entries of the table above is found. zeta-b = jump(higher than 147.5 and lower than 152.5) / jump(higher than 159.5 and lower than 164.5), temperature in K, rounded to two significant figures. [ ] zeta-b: 1.2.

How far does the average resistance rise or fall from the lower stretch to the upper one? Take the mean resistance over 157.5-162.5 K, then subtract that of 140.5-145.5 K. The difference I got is 0.37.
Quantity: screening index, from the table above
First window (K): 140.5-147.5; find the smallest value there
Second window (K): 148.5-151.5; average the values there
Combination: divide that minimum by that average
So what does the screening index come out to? 0.828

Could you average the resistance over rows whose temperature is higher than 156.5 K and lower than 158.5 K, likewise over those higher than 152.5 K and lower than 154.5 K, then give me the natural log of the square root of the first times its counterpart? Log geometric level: 0.31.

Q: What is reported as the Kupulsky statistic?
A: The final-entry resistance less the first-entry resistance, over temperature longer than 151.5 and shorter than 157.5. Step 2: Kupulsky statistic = 0.10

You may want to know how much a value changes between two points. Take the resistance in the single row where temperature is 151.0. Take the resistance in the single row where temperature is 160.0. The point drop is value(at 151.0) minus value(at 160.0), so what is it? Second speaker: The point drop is -0.12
